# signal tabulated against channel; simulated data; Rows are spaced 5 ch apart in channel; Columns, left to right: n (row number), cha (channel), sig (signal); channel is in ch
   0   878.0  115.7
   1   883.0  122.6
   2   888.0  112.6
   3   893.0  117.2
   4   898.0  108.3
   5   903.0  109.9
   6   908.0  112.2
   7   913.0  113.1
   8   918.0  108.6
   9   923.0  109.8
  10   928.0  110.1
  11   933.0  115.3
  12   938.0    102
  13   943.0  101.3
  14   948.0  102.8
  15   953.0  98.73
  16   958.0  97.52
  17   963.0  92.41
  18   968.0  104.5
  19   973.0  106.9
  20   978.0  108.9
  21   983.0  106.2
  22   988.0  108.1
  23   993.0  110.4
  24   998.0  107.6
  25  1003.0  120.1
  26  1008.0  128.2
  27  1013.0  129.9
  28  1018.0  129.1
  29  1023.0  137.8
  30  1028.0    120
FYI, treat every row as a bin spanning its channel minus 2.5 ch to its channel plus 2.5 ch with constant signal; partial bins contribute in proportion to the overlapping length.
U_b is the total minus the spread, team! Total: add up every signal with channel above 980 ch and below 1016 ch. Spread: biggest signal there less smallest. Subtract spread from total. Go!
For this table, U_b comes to 787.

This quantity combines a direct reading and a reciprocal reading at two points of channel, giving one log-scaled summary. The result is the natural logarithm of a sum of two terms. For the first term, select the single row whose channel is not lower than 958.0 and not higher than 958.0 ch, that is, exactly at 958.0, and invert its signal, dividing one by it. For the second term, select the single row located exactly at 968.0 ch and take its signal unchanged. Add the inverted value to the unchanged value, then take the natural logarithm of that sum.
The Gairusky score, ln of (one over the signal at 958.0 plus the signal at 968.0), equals 4.65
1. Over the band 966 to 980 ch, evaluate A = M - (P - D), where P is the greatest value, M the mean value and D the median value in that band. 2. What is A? 105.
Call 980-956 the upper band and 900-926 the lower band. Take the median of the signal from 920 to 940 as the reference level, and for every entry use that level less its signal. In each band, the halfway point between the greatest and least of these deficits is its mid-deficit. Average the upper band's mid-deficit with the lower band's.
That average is 4.2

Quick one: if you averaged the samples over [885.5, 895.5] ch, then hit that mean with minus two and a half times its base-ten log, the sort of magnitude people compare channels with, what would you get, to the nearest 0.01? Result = -5.15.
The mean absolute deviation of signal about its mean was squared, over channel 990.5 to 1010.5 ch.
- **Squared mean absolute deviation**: 57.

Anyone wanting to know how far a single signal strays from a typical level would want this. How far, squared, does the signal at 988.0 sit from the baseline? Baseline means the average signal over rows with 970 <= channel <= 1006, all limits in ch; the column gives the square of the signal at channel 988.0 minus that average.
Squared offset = 3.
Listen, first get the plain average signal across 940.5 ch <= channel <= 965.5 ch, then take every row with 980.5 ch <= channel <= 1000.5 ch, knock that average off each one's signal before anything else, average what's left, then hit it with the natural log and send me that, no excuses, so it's 2.3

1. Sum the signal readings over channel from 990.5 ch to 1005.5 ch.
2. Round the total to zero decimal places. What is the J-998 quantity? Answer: 338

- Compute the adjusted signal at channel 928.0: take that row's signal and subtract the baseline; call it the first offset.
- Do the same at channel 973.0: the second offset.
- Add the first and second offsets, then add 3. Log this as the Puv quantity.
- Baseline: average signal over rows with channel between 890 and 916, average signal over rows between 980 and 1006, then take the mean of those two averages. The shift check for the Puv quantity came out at -3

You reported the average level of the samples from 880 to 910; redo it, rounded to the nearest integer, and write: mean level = 114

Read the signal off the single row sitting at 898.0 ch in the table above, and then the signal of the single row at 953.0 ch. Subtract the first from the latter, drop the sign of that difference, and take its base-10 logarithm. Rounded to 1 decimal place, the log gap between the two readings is 1.0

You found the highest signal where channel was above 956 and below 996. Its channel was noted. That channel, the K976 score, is 993.0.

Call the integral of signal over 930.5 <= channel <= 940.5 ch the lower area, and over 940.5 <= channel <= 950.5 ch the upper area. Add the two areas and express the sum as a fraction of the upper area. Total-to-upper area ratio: 2.06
